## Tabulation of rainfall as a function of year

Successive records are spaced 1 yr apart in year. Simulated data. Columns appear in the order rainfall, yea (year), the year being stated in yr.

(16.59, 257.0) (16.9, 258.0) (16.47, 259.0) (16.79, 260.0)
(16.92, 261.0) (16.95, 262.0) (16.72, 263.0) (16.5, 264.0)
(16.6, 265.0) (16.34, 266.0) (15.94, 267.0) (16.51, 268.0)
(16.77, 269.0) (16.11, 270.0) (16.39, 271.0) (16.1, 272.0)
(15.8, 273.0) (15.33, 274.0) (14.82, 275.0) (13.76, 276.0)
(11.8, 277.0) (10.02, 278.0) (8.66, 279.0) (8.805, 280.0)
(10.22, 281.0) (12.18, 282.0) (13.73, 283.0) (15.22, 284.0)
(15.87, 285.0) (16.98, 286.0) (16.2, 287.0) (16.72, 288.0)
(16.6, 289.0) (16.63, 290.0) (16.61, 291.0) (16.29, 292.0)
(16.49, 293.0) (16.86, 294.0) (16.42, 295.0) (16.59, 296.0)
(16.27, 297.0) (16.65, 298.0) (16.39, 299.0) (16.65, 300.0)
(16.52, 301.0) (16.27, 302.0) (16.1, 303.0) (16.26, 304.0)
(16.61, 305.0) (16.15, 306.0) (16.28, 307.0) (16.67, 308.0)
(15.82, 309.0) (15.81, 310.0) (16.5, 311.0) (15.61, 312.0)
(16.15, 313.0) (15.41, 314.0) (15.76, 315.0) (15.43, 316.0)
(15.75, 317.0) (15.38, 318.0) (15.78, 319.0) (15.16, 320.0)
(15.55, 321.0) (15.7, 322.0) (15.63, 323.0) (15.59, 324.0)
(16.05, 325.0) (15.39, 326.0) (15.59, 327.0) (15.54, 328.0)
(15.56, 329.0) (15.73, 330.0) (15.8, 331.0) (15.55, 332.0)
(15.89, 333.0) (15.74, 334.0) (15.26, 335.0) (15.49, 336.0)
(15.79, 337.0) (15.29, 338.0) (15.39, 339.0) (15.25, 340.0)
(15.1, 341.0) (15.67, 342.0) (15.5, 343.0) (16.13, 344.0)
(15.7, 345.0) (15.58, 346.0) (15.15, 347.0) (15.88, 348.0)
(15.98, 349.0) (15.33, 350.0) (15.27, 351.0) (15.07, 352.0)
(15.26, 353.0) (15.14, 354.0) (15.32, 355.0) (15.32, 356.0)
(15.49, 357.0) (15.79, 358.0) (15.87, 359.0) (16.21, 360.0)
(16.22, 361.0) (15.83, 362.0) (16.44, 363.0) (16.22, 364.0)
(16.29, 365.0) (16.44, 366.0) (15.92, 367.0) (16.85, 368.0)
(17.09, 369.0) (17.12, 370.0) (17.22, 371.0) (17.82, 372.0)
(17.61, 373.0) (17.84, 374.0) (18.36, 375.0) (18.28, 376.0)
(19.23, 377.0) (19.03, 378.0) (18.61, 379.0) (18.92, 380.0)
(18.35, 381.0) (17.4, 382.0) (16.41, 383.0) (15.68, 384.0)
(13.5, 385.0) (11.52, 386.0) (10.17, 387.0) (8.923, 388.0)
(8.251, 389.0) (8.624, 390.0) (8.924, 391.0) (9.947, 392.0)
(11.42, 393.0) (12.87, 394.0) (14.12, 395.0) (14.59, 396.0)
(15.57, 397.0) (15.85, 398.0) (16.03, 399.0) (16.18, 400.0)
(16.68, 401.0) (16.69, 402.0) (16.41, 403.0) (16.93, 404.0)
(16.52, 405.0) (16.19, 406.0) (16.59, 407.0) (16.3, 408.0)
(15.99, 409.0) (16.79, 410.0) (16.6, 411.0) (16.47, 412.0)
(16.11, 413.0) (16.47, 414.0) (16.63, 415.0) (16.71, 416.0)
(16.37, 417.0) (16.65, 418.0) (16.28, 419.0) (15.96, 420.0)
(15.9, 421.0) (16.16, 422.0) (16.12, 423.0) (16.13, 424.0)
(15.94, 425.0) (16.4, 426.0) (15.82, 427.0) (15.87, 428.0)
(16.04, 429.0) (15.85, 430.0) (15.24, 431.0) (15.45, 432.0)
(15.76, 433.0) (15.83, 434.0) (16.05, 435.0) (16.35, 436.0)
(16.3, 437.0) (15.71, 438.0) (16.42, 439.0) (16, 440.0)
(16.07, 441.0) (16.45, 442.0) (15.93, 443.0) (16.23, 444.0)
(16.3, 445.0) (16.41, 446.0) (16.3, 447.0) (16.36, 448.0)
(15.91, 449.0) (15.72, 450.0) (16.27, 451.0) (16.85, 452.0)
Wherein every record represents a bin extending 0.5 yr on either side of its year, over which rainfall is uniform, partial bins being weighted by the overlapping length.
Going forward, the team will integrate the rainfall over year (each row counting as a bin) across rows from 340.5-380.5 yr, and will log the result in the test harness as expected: 658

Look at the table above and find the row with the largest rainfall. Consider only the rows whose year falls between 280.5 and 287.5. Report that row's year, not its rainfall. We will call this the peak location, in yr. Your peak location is 286.0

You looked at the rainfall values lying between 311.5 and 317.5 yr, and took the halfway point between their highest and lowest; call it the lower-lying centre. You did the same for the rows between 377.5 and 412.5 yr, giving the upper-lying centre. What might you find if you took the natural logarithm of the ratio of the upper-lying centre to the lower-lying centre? -0.15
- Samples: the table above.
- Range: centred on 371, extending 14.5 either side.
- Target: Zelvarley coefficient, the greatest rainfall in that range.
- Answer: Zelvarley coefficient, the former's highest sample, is 19.23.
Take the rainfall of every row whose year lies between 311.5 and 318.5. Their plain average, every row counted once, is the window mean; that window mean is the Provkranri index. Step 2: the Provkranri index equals 15.6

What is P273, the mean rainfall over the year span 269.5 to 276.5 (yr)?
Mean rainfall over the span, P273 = 15.5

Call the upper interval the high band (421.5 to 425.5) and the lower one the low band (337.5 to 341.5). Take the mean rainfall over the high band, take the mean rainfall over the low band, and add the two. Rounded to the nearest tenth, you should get 31.3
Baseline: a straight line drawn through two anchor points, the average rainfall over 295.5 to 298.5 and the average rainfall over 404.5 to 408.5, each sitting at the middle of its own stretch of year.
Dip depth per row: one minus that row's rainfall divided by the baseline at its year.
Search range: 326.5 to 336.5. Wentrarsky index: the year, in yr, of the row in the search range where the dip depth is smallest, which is 333.0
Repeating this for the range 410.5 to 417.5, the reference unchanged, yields 416.0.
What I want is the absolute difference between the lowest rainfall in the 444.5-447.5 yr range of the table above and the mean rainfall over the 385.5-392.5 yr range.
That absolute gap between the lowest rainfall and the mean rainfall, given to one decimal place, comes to 6.8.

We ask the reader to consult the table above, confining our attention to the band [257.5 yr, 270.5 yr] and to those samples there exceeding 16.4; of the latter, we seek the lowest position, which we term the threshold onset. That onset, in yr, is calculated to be 258.0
